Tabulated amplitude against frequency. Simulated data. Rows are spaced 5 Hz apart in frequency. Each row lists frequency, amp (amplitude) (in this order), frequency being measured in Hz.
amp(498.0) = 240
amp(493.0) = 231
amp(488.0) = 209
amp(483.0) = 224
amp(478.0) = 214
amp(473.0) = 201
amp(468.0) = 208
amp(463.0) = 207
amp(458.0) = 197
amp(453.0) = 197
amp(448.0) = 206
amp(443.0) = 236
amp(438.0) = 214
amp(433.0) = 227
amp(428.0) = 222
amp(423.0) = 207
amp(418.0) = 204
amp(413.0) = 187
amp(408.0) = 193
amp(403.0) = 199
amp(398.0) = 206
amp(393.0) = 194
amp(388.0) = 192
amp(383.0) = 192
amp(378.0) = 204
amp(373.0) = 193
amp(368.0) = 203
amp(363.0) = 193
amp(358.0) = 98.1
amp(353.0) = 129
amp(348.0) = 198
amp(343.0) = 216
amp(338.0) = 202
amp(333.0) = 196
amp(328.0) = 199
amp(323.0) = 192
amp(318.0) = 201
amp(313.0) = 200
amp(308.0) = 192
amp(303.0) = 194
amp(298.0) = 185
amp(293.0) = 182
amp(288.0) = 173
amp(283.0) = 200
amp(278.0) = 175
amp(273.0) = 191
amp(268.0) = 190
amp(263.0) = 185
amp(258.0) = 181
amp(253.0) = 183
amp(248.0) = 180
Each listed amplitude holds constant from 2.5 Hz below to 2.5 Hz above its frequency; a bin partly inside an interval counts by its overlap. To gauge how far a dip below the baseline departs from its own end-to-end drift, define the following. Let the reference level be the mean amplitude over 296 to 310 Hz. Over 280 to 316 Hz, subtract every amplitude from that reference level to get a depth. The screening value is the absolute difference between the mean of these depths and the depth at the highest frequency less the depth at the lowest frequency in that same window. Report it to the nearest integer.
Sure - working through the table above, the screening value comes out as 1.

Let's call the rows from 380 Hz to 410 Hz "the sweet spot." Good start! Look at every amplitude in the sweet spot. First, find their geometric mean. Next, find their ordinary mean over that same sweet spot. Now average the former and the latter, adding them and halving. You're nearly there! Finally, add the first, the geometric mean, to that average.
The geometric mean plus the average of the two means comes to 392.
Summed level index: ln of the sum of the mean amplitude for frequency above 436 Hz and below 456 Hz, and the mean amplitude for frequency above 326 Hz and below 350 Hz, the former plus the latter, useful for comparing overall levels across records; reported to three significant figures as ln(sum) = 6.03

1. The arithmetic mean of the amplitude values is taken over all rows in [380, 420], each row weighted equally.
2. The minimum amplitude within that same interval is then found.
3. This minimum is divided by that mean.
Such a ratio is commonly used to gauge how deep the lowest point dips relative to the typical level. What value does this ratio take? 0.955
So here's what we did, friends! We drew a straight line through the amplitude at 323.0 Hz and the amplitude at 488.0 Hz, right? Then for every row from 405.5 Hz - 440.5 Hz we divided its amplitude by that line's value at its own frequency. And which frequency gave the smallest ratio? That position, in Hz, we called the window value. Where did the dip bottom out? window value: 413.0 Hz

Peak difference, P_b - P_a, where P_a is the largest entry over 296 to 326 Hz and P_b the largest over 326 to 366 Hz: 15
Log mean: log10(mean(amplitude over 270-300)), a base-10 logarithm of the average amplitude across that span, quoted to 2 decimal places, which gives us 2.27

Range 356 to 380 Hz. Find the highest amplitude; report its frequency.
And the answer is 378.0 Hz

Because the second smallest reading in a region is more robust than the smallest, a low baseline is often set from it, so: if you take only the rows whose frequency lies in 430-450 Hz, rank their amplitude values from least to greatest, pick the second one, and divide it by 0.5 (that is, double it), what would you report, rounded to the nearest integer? 428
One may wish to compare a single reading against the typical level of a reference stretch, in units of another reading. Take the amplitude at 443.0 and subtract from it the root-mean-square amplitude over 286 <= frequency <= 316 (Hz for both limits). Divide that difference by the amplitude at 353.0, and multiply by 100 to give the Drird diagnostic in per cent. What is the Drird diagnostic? 37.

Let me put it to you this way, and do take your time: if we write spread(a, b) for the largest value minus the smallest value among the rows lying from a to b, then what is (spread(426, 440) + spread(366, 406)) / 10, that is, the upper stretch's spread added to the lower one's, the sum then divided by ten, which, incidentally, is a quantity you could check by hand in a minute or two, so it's 2.7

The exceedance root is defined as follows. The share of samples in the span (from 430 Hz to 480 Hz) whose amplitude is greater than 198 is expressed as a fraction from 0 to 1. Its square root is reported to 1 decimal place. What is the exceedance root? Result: 0.9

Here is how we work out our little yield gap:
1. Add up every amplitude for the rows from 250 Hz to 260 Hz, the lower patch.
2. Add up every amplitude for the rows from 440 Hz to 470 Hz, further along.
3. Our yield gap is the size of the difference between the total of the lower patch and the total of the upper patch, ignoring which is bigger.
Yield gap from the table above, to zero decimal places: 887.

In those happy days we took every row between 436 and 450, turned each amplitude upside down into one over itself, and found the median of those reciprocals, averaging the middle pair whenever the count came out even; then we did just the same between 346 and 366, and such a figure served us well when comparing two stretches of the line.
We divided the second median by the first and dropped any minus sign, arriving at 1.38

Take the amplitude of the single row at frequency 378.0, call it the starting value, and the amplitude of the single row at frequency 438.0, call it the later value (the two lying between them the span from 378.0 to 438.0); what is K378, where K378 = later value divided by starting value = 1.05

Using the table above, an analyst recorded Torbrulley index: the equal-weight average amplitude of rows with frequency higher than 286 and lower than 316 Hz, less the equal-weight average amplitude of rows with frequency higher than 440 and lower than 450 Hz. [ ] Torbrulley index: -33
